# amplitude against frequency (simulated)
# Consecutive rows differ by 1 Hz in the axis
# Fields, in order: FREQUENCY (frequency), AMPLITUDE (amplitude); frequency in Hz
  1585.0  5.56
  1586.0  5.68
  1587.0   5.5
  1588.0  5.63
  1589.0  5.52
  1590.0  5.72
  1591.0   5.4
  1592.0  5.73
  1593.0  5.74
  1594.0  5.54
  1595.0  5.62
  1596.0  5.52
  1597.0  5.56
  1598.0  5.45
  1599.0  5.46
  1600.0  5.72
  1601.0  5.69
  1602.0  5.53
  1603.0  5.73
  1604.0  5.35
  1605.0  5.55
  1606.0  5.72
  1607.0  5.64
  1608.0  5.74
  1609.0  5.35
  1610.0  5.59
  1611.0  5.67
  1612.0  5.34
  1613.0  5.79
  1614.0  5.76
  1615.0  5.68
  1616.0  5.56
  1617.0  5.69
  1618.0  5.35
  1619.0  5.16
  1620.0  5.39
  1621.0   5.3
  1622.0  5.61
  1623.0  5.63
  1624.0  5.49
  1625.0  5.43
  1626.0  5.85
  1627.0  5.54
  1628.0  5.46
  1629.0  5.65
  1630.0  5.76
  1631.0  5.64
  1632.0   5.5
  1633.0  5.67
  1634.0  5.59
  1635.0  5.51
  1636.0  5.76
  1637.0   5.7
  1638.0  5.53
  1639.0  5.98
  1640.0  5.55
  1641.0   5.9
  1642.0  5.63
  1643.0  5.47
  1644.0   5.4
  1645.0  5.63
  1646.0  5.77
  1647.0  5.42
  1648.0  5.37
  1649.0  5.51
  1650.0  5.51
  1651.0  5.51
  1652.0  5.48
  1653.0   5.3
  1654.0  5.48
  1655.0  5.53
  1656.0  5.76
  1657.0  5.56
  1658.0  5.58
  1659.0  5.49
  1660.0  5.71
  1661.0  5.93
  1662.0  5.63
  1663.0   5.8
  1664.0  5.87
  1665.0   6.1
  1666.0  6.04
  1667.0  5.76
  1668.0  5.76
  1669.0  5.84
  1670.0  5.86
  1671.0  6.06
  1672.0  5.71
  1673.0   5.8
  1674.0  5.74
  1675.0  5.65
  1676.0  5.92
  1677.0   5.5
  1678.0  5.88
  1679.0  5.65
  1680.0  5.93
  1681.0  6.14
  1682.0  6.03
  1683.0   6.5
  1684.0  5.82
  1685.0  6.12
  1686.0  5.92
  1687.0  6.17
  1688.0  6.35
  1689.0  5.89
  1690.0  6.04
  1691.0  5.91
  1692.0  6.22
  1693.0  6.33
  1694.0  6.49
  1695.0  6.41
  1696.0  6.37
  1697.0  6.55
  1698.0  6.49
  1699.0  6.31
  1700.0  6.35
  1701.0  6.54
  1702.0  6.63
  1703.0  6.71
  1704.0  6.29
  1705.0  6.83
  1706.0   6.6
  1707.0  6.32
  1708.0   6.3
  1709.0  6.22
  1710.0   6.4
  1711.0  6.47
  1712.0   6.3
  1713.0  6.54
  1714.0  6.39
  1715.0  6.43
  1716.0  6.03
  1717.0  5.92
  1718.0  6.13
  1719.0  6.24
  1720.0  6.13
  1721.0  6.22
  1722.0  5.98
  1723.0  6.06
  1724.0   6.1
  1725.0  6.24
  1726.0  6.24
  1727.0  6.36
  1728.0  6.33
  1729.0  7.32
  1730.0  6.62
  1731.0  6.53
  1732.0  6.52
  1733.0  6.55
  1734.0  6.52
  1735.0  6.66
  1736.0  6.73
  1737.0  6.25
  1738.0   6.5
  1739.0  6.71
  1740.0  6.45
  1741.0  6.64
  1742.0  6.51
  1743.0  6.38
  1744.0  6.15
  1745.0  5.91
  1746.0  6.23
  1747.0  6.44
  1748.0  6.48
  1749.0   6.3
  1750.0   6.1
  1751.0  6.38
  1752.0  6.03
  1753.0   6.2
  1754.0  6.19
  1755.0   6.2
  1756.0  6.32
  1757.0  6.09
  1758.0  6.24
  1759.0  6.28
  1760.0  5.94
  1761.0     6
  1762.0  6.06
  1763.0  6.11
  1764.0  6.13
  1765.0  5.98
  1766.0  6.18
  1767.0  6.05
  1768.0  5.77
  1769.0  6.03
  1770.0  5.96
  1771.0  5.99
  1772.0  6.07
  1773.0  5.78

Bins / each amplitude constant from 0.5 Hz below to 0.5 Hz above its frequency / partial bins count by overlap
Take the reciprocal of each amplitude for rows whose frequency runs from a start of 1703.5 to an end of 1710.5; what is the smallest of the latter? 0.146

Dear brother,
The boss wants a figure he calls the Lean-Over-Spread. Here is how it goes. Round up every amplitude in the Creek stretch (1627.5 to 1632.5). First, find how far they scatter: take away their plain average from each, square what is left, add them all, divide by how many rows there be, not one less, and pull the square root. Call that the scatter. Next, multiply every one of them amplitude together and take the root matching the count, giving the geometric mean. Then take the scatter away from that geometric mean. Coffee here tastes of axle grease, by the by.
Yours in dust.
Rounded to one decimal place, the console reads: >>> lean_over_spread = 5.5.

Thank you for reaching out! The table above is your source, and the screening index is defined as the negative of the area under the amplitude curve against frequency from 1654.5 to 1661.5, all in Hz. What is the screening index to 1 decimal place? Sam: -39.6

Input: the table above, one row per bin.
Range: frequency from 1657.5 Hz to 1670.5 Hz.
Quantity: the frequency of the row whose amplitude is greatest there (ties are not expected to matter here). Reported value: 1665.0 Hz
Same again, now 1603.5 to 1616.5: 1613.0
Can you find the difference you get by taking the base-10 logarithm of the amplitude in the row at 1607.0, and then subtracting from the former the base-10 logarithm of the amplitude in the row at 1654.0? 0.012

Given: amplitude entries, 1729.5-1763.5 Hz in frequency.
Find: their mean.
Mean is 6.33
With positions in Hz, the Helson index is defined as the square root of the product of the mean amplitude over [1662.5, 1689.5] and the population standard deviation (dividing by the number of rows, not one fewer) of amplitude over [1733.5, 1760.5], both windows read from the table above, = 1.14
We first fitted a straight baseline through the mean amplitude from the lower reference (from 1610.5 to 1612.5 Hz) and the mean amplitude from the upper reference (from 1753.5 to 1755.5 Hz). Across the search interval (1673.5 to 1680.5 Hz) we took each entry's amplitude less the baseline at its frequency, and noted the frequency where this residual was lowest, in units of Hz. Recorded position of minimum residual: 1677.0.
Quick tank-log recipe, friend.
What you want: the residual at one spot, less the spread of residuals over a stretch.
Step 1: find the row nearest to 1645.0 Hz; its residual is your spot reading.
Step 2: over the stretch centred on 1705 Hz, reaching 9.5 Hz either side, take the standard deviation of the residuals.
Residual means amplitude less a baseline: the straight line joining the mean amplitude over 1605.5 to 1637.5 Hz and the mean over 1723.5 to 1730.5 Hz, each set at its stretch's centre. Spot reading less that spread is -0.32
